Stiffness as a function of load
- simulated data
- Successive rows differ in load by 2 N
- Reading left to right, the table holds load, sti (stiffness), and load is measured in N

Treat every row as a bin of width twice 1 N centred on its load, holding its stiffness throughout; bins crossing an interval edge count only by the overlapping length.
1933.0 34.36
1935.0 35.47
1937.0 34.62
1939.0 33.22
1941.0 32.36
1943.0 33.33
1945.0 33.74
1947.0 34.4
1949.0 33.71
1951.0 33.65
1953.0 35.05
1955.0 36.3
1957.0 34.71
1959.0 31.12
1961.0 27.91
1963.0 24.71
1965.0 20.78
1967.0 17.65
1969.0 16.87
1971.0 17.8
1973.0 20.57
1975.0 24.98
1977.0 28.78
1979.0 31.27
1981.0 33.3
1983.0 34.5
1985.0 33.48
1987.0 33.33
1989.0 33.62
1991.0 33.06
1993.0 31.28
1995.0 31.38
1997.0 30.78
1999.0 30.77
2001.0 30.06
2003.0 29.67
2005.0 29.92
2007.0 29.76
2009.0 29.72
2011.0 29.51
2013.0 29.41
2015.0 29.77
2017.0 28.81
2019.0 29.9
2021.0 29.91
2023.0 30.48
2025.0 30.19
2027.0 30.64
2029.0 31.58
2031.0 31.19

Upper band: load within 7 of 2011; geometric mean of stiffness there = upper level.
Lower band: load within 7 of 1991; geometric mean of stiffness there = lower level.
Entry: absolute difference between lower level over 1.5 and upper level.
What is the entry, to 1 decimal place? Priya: 8.0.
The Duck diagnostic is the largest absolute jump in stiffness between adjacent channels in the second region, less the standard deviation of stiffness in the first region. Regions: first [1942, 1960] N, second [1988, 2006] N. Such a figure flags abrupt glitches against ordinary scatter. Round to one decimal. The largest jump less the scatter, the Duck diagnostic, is 0.4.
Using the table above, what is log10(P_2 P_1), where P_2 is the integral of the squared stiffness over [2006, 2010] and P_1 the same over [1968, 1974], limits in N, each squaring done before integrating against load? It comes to 6.9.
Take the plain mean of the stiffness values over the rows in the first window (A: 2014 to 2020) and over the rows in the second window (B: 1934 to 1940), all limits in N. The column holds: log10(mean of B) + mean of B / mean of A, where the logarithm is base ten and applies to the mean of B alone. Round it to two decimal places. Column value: 2.70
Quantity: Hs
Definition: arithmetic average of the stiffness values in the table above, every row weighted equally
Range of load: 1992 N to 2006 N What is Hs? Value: 30.6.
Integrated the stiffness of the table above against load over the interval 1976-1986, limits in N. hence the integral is 323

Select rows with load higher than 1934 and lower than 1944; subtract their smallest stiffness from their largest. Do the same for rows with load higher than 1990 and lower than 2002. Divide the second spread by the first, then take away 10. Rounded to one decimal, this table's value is -9.0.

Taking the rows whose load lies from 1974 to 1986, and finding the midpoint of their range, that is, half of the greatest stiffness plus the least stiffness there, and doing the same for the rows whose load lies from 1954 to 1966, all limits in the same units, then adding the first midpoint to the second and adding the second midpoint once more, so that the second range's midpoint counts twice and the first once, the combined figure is 87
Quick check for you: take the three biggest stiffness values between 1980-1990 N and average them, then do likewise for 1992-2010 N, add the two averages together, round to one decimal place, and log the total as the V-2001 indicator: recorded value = 65.0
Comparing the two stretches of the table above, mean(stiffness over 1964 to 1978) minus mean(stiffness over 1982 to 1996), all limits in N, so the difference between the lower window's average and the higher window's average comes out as -12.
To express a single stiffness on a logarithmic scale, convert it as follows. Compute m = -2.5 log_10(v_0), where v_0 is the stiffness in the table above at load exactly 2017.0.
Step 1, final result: -3.65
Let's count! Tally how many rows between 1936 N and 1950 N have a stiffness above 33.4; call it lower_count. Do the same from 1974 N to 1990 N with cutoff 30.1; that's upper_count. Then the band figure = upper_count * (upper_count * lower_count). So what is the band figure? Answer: 144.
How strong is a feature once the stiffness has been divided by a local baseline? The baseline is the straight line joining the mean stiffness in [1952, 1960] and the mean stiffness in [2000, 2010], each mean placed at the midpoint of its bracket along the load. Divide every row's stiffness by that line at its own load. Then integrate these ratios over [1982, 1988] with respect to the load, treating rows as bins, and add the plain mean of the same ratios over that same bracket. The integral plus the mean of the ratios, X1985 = 7.5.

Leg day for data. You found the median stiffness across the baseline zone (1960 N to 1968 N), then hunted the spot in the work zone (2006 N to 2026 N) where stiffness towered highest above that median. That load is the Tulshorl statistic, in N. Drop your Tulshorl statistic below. 2023.0 N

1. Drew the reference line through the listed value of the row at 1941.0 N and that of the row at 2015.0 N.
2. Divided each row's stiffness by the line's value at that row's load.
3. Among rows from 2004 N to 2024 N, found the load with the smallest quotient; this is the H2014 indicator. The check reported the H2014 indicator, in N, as 2017.0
